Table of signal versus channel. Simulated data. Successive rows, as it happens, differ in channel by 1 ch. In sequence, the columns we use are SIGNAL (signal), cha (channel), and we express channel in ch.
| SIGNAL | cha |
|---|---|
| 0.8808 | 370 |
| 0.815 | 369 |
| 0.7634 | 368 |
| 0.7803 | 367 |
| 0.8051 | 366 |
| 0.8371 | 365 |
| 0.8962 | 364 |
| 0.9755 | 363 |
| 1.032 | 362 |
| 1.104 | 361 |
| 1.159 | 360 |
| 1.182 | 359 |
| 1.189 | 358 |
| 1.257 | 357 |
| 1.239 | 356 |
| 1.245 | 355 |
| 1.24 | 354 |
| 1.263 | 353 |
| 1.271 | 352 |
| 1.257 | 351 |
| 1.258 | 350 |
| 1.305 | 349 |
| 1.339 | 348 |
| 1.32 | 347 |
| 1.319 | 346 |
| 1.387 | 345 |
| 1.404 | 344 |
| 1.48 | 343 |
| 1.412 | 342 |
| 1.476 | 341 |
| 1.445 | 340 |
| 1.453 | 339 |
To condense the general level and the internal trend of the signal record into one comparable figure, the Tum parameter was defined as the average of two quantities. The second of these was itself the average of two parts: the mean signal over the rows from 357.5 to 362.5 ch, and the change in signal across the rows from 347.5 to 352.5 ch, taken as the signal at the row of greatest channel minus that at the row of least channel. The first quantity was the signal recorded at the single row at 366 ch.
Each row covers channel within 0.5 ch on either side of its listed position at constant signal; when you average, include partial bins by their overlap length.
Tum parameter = 0.669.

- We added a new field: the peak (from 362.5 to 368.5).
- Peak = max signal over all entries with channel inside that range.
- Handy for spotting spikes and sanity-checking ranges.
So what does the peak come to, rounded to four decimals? 0.9755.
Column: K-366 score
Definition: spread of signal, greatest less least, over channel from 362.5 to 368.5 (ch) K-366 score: 0.21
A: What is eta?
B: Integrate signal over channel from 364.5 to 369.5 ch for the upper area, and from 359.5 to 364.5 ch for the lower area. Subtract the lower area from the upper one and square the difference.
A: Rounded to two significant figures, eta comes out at 1.4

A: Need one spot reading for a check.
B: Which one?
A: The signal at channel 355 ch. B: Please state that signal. 1.245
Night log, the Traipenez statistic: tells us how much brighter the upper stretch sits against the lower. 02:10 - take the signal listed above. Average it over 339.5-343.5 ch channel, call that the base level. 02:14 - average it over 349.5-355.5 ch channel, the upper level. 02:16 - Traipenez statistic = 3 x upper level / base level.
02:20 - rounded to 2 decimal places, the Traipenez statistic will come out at 2.59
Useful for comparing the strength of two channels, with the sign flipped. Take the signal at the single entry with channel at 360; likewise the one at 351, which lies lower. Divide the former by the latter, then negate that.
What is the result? -0.922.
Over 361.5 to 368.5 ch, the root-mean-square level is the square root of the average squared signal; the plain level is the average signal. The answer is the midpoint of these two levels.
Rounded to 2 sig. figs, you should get 0.87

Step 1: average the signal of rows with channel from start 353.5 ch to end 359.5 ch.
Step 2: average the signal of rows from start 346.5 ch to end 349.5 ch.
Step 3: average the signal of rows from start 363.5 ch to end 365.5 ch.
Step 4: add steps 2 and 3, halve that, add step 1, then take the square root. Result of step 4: 1.52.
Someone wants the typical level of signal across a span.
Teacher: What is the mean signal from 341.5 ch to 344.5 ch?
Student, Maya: 1.43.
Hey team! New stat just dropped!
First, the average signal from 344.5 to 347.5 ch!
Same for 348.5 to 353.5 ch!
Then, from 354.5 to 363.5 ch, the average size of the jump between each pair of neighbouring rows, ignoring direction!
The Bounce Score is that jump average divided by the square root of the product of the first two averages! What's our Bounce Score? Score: 0.029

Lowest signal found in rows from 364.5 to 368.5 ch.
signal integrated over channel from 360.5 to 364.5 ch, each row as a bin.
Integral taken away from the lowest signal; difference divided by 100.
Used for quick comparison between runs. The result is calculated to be -0.032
